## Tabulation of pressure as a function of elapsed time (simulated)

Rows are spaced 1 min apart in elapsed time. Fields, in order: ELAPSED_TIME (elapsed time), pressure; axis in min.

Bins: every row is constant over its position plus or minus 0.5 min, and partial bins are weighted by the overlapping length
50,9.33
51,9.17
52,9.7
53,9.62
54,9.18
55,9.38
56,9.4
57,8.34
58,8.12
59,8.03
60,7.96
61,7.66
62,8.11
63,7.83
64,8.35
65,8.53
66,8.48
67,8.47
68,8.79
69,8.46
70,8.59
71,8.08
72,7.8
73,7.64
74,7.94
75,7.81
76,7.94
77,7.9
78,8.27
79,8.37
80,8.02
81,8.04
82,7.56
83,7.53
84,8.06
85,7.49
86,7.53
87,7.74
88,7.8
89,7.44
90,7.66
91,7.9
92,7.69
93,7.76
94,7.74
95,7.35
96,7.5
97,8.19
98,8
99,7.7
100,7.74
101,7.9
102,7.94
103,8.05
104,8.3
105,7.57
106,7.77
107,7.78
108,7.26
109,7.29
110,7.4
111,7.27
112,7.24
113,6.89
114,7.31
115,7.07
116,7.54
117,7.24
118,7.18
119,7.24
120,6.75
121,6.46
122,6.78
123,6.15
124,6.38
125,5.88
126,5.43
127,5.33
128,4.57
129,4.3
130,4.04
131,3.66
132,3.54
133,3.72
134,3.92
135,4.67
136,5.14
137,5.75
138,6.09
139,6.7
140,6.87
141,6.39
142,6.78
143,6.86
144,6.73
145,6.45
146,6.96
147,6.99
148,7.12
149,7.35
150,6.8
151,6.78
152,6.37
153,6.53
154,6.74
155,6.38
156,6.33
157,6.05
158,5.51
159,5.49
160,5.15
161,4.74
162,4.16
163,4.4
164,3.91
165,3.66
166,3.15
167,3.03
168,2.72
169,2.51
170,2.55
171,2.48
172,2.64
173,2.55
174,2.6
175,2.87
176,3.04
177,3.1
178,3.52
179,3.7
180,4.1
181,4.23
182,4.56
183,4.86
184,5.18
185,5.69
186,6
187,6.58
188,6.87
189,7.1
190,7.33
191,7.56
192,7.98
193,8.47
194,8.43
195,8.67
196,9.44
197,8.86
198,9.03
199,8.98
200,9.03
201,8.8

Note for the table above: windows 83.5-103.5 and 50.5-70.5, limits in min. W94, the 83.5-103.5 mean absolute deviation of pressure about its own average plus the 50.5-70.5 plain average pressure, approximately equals 8.8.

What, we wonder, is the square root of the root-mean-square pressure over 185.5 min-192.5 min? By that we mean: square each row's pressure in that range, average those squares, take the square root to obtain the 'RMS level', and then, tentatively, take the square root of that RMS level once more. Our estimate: 2.7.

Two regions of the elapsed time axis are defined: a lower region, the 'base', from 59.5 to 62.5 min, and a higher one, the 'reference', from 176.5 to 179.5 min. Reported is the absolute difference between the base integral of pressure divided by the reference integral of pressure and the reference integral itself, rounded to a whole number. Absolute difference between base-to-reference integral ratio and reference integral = 8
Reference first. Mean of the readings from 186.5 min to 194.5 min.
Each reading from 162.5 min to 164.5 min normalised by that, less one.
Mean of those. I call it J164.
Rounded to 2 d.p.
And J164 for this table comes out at -0.45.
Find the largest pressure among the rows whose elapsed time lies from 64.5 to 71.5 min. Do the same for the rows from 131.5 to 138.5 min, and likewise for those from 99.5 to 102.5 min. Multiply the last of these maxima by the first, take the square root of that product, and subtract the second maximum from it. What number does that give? 2.3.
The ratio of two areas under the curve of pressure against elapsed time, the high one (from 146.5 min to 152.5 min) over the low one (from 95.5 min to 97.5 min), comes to 2.6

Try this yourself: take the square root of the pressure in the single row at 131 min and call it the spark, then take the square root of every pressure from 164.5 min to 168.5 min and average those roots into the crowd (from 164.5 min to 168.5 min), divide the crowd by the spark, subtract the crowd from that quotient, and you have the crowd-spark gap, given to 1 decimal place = -0.8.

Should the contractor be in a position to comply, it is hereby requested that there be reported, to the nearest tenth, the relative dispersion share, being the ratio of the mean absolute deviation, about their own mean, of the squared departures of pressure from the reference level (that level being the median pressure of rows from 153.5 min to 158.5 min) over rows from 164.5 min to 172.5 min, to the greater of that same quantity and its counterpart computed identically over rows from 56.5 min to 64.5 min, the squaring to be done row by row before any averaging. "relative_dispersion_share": 1.0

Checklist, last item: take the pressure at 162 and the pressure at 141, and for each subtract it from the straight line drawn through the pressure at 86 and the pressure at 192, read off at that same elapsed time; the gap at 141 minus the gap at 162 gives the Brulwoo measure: -2.3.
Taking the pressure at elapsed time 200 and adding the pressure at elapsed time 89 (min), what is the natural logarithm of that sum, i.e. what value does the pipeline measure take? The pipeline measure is 2.80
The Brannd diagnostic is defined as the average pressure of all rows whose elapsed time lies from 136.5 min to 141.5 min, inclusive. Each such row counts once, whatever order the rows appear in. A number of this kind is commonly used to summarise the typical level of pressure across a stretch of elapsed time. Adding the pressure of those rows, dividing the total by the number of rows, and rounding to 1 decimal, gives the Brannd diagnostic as 6.4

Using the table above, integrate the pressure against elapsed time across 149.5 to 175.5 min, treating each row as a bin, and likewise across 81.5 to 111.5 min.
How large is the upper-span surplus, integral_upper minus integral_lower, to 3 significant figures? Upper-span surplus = -115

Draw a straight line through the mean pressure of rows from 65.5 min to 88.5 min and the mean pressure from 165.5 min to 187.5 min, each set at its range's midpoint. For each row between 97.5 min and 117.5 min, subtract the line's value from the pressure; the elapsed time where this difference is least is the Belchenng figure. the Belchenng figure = 113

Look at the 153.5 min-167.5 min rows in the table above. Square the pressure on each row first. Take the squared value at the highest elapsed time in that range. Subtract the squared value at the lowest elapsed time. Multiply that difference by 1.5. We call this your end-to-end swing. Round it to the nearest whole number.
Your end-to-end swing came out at -54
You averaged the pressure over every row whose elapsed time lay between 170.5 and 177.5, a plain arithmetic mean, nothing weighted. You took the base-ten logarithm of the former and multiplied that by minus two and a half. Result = -1.10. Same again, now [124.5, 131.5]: -1.69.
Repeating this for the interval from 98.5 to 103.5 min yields -2.24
